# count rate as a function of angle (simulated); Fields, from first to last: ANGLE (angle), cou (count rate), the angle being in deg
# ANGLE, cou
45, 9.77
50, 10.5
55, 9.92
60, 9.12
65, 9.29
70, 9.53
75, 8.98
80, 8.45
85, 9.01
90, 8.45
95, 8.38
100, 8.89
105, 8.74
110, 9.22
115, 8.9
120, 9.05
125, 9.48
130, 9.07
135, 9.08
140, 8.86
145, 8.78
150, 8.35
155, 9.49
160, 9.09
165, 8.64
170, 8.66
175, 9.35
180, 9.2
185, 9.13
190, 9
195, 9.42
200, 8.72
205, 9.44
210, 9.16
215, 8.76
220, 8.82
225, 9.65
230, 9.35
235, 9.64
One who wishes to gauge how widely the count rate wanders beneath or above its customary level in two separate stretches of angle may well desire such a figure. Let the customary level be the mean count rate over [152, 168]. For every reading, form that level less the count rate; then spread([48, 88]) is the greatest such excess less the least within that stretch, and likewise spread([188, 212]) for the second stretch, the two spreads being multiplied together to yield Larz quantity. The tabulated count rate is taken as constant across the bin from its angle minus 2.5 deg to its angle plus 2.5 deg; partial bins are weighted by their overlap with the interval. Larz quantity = 1.5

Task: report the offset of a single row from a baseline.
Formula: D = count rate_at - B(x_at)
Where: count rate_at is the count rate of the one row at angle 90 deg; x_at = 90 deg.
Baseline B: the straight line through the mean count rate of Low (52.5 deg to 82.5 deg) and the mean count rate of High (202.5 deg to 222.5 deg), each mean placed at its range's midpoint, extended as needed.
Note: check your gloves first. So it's -0.7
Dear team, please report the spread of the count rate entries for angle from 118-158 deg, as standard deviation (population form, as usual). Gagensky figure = 0.35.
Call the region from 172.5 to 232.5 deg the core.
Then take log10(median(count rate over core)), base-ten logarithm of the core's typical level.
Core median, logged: 0.963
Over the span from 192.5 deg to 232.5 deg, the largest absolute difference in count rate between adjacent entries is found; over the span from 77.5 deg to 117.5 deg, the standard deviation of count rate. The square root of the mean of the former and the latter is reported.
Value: 0.75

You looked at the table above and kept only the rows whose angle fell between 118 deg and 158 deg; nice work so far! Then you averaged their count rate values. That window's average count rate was 9.02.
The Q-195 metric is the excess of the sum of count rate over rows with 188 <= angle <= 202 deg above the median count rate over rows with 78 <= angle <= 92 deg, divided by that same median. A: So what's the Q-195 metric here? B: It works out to 2.21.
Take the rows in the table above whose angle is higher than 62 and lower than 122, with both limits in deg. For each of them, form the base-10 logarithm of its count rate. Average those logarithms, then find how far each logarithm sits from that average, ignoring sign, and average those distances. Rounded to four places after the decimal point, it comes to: 0.0133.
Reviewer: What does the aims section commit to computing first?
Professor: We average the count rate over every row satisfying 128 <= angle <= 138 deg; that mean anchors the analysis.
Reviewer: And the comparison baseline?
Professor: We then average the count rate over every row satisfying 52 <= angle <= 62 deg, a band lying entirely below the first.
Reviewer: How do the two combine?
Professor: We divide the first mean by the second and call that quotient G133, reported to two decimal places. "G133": 0.95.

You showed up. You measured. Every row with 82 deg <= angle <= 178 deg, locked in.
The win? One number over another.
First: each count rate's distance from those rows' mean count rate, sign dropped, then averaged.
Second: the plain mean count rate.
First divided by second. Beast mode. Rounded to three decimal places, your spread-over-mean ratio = 0.030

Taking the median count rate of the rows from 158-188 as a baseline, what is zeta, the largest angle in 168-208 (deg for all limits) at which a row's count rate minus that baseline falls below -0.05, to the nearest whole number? 200 deg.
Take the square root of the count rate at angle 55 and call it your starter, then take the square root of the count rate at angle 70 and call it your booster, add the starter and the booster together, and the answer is 6.24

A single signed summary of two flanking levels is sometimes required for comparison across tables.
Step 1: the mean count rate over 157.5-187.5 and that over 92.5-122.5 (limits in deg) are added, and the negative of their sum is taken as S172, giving -17.9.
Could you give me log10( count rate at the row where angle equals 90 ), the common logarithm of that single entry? 0.93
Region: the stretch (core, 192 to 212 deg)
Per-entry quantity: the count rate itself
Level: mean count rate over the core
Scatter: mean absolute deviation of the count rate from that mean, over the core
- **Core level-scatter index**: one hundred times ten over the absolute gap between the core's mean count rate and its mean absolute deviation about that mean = 111.9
